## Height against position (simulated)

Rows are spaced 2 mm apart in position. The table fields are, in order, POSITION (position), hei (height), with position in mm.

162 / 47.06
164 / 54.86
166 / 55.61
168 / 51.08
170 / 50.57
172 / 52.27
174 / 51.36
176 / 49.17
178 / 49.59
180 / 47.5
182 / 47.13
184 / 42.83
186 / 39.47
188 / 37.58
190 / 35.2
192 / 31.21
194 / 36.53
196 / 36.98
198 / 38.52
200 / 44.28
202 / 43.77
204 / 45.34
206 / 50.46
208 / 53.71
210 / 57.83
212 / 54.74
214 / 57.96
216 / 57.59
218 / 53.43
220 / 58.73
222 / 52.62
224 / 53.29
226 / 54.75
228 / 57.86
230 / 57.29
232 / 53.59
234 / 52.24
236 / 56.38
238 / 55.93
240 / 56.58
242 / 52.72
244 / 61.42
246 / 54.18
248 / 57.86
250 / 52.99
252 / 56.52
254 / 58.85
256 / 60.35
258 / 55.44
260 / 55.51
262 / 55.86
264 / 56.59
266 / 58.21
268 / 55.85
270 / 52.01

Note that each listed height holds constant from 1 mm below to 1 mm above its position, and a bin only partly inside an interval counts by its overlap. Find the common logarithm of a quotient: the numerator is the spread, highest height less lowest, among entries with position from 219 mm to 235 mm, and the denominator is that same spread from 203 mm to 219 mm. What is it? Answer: -0.29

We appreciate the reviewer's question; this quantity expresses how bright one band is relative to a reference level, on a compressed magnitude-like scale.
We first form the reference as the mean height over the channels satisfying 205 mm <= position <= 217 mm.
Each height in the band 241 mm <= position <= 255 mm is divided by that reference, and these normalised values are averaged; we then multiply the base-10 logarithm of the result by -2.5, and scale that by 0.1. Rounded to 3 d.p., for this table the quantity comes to -0.002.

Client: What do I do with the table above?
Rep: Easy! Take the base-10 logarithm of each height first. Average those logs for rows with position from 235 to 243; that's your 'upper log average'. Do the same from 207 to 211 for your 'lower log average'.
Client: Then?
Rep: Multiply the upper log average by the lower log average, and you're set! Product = 3.04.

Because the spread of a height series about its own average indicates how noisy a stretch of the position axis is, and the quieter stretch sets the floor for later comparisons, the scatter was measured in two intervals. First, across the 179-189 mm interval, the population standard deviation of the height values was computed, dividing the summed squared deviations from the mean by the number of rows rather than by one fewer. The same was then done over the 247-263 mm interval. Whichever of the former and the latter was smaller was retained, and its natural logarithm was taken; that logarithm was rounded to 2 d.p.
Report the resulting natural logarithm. 0.76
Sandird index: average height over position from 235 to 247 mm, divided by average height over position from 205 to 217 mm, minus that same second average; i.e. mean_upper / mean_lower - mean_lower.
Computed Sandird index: -54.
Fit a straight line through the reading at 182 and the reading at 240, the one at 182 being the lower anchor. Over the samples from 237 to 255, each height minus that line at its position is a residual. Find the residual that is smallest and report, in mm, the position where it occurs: 250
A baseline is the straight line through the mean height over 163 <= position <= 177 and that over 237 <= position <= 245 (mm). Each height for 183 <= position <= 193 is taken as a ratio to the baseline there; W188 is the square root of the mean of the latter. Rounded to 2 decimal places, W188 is 0.84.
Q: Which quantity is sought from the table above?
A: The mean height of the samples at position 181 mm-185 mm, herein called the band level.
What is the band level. 45.0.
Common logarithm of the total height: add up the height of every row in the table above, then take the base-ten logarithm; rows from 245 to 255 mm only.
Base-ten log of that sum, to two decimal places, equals 2.45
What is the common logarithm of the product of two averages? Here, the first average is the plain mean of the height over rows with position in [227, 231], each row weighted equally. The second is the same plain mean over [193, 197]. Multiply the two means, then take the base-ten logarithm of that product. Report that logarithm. 3.33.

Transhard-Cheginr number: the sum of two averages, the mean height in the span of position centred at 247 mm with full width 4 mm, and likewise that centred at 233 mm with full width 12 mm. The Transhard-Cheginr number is 111.6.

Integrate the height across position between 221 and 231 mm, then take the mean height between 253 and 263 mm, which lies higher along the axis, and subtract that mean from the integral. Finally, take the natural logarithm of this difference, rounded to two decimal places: 6.20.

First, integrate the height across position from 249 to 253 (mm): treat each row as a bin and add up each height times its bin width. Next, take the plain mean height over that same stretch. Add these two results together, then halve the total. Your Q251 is 137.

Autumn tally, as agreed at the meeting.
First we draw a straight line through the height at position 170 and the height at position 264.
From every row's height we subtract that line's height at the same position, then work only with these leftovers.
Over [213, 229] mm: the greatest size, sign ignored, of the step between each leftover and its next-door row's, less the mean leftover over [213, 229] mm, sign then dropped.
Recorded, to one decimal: 4.3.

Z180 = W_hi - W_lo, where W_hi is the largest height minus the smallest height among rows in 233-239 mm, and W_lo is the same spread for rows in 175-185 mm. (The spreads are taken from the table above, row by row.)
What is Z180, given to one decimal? -2.6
